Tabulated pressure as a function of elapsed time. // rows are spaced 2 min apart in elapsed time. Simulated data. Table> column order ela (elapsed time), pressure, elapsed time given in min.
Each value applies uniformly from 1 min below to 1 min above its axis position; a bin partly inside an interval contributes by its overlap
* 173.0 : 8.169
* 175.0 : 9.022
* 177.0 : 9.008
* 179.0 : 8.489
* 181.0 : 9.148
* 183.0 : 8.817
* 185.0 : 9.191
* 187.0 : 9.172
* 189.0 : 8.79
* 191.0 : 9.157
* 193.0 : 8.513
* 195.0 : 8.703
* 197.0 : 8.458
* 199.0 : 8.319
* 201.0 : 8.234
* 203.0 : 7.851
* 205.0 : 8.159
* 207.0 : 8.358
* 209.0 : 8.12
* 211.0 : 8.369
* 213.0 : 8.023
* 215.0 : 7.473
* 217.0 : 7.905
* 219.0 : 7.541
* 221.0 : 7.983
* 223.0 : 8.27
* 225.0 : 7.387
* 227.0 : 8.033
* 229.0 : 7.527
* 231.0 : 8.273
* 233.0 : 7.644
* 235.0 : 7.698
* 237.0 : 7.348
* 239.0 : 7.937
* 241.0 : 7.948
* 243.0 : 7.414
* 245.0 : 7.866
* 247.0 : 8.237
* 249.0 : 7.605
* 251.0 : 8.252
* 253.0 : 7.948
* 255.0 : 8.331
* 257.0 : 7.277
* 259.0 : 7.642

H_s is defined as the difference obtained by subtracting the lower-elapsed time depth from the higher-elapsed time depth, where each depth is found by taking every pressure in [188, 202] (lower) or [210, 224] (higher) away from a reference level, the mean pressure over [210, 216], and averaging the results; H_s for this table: 0.66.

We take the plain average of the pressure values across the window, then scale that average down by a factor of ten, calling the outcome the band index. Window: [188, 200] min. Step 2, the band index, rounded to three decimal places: 0.866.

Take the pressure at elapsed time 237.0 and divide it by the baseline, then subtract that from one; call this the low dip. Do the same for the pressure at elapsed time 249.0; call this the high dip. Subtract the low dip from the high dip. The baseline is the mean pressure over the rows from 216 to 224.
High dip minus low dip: -0.03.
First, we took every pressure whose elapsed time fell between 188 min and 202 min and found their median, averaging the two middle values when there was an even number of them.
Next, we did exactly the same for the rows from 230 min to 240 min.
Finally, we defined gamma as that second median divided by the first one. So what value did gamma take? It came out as 0.90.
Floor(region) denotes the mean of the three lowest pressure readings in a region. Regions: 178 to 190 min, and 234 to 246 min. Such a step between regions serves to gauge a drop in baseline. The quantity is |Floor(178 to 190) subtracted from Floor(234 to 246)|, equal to 1.2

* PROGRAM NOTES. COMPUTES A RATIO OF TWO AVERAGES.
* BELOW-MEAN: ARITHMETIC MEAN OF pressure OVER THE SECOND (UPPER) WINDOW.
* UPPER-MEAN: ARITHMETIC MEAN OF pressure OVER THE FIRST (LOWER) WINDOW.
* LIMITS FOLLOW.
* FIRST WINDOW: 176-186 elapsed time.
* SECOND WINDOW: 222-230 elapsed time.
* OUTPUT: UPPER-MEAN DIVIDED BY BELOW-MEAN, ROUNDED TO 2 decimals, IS 1.14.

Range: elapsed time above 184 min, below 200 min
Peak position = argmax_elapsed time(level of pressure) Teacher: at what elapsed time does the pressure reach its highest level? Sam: 185.0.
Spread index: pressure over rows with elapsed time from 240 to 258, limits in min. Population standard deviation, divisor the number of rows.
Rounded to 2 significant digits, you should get 0.36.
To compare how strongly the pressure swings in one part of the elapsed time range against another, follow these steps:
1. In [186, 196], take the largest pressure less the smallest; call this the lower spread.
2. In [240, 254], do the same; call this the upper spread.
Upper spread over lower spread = 1.3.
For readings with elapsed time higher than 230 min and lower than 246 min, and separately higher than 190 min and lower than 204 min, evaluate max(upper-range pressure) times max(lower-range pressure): 76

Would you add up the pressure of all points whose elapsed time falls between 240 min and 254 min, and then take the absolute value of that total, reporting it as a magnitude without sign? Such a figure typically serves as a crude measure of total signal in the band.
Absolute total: 55.3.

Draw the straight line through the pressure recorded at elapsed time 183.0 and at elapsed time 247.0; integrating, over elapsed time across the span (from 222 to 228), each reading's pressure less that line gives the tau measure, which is -3.2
